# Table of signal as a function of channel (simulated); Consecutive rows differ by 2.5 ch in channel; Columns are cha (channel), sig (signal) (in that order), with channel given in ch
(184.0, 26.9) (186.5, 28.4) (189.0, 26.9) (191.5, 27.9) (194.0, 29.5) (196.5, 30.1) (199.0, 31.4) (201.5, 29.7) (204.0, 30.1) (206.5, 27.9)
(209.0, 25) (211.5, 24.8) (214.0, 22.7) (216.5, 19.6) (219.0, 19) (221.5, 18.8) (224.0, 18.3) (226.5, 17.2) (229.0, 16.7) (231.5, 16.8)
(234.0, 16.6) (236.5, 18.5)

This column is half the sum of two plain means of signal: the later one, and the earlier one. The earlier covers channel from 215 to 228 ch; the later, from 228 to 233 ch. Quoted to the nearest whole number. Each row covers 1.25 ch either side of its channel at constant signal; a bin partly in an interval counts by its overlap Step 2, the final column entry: 18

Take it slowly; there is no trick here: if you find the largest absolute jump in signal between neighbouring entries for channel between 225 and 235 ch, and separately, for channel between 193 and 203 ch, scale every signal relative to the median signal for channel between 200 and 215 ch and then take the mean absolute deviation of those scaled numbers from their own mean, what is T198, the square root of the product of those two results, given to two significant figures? 0.11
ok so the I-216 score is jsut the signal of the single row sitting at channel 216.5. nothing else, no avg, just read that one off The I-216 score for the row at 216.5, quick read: 19.6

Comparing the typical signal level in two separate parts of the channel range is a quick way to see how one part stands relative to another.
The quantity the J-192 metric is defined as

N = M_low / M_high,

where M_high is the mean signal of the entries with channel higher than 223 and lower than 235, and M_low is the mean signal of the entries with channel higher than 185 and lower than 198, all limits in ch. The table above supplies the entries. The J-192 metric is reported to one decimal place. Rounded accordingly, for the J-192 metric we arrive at 1.7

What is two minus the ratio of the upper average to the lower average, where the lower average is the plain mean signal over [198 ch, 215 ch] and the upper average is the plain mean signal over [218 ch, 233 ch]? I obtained 1.35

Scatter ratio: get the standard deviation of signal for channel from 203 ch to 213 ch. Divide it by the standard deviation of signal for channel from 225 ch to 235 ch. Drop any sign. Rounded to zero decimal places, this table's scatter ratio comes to 10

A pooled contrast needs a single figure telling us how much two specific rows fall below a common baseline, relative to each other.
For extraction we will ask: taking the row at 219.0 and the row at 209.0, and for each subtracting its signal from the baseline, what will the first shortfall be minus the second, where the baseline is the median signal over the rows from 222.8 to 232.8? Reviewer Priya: 6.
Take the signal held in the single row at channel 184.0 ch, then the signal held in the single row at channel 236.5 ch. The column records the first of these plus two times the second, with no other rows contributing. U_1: 63.9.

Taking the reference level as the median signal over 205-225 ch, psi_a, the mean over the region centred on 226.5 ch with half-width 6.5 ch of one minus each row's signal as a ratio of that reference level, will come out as 0.2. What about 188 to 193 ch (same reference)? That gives -0.3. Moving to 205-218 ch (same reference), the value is -0.1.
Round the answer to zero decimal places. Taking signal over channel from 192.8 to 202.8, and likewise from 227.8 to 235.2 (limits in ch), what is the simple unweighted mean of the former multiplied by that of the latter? 504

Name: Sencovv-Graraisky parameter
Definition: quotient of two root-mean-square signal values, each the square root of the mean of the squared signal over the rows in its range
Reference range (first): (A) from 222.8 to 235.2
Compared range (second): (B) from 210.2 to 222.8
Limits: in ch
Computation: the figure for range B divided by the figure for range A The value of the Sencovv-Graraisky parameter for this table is 1.2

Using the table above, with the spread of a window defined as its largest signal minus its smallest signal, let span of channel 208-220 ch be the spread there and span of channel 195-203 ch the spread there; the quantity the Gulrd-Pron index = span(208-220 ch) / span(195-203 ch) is 3.5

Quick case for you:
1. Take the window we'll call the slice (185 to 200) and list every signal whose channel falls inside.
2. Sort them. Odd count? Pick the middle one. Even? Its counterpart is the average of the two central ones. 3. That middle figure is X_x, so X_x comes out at 29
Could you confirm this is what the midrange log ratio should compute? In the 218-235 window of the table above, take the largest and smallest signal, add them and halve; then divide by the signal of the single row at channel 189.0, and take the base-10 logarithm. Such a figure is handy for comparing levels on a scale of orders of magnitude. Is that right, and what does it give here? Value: -0.18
